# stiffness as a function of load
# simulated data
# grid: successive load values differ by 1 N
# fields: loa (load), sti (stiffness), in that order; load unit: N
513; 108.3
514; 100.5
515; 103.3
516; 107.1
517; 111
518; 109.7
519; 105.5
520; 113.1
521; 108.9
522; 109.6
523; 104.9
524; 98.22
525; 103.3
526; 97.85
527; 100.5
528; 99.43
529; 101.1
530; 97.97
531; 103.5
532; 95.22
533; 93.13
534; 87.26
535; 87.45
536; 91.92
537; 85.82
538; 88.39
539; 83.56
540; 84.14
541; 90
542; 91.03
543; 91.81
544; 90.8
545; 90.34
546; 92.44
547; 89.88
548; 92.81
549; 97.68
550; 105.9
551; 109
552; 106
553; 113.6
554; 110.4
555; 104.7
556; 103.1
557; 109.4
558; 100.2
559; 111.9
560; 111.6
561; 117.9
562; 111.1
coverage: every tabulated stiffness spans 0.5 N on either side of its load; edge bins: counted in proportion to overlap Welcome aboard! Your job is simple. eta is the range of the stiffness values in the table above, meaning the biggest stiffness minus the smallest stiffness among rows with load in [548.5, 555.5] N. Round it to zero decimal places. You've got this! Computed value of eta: 16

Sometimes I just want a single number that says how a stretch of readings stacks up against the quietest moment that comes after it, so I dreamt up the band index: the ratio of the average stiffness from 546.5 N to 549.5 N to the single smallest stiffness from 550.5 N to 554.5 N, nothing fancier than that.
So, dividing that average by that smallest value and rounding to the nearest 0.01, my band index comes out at 0.88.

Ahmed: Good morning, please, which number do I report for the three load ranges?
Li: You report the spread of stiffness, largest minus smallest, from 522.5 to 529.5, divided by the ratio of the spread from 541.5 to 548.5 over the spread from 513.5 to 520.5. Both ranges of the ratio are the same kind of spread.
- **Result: 30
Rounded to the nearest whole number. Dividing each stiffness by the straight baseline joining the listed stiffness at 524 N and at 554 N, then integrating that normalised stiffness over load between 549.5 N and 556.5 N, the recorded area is 7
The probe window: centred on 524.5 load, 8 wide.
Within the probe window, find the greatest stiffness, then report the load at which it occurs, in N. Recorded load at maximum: 522 N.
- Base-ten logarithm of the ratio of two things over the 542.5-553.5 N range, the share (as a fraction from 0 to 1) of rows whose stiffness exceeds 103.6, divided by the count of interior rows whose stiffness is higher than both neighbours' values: -0.74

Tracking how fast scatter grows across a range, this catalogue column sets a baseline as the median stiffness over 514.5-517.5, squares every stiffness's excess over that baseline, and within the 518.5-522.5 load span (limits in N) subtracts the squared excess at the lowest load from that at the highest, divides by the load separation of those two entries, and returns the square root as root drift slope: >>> 1.1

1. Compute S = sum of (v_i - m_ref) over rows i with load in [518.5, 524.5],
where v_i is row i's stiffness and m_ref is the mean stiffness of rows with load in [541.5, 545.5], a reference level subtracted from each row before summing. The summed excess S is 94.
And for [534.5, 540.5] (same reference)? -25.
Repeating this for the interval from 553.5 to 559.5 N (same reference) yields 94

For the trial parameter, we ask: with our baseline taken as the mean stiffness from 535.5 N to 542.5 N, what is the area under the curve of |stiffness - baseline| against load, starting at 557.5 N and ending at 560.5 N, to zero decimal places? 60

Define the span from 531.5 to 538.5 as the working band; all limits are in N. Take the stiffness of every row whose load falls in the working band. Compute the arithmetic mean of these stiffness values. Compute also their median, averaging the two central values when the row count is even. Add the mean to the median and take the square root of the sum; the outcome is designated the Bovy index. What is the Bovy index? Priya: 13.4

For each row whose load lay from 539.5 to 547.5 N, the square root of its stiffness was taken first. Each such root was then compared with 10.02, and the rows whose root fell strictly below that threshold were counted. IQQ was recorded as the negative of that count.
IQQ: -8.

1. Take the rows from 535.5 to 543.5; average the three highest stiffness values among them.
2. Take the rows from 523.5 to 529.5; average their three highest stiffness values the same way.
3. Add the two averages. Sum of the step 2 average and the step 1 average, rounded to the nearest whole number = 193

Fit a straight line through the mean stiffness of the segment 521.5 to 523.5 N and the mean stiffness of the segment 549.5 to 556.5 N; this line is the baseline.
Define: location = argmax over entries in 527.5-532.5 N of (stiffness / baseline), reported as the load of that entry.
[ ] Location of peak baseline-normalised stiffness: 531 N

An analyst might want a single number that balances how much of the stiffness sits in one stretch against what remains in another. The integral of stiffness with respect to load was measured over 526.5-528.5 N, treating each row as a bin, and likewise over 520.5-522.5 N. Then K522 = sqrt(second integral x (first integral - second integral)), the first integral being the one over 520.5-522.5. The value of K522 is 61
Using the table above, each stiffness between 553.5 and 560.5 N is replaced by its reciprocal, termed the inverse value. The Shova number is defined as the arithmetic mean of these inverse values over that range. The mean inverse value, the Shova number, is 0.0093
